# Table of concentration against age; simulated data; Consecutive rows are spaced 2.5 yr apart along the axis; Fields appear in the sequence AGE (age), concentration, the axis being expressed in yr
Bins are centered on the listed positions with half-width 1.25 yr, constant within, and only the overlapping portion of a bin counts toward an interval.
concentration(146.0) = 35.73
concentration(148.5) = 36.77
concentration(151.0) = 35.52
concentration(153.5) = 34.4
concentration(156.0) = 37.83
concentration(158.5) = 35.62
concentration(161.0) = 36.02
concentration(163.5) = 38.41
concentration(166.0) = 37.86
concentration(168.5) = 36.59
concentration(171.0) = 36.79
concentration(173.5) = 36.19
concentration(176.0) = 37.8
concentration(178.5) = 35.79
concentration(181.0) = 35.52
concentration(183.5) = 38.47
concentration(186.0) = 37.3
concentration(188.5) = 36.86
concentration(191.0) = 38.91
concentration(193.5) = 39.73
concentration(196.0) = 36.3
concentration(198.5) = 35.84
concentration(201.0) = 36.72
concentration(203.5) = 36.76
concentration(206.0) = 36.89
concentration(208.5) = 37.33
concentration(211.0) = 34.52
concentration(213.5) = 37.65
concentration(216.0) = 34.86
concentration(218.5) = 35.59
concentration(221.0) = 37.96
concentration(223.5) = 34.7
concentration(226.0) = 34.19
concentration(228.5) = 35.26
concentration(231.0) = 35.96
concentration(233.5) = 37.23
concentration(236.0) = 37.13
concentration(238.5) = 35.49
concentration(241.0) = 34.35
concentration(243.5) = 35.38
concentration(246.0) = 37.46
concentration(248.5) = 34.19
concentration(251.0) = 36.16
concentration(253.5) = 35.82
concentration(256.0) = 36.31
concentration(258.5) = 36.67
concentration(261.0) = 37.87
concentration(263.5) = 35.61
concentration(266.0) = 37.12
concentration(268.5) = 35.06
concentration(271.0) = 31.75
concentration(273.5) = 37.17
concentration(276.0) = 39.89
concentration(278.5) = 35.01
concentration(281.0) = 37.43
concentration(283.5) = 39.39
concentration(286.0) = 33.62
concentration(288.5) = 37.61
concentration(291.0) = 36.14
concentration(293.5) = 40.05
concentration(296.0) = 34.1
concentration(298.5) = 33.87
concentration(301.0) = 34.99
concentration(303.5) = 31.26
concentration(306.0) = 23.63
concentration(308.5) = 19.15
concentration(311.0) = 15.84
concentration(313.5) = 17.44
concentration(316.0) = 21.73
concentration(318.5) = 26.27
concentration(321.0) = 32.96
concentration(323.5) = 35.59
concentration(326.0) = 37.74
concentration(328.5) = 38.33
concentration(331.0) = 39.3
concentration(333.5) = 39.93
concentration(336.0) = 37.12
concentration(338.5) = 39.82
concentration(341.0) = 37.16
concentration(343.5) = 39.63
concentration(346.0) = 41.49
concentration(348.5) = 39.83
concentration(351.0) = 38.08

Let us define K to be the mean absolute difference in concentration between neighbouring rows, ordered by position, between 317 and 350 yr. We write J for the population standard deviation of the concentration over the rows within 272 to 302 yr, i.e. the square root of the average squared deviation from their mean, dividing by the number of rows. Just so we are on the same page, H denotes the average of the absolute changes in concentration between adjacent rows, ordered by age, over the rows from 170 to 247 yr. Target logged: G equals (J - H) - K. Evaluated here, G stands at -1.5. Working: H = 1.4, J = 2.2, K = 2.3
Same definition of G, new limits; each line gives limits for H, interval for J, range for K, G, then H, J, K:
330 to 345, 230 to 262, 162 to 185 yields -2.3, 2.3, 1.1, 1.2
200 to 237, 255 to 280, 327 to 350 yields -1.3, 1.4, 2.0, 2.0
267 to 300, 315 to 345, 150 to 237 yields 0.6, 3.5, 5.5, 1.4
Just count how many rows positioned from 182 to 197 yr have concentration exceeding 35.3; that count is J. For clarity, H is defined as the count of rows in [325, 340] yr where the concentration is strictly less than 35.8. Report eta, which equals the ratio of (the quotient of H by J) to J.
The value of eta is 0.00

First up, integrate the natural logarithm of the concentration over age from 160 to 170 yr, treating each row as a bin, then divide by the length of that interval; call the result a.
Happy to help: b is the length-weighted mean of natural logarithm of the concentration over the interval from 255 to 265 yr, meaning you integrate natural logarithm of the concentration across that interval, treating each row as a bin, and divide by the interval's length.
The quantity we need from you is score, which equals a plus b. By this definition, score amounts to 7.22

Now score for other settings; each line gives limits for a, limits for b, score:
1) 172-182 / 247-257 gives 7.17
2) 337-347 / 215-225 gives 7.25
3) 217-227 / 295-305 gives 7.08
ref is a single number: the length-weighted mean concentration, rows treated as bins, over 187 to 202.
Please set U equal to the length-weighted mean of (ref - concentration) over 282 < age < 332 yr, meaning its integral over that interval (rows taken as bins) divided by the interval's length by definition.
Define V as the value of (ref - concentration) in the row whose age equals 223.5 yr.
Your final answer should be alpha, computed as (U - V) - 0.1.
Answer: 3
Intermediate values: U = 6.0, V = 2.7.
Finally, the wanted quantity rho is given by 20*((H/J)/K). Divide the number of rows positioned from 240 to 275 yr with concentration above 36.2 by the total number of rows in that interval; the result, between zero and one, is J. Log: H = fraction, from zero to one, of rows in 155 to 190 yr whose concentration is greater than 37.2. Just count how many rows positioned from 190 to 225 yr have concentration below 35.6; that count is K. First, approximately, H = 0.43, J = 0.43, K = 4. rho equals 5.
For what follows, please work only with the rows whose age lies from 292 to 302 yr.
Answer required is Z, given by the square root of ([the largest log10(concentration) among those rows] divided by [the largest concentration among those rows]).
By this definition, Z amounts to 0.200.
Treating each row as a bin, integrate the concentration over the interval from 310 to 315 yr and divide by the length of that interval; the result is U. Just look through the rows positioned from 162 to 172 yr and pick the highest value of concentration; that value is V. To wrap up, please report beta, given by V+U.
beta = 55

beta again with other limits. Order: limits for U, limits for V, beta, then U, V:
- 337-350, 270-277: 79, 39.5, 39.89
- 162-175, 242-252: 75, 37.2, 37.46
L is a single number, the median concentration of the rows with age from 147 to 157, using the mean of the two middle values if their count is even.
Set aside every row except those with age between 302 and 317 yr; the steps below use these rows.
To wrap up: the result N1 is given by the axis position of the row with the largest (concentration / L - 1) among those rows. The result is 303.5 yr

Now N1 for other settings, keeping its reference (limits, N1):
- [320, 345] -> 333.5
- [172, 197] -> 193.5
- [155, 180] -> 163.5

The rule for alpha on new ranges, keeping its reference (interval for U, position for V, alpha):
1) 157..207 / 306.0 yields -13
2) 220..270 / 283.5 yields 3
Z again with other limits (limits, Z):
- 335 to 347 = 0.197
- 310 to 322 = 0.215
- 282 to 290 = 0.201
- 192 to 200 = 0.201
